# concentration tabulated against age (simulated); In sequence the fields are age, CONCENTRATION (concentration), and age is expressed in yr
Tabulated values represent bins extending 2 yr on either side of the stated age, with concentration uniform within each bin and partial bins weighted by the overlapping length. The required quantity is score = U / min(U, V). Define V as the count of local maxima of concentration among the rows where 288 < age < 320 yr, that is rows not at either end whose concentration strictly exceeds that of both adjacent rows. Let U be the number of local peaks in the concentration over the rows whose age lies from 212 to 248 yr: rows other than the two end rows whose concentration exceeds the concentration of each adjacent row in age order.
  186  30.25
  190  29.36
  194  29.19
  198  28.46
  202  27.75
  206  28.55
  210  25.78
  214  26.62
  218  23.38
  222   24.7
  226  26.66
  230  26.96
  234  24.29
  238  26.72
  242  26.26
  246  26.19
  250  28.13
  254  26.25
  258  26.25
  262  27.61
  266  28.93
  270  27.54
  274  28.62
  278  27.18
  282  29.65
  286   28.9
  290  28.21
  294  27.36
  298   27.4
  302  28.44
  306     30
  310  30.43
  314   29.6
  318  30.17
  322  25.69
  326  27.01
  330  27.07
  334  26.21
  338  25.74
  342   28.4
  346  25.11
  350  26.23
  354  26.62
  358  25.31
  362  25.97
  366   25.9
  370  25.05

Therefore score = 2.0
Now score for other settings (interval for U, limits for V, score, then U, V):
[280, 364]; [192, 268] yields 1.0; 5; 5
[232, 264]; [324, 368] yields 1.0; 2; 4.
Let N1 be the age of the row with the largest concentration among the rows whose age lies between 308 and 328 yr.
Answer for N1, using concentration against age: 310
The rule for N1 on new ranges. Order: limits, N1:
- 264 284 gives 282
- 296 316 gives 310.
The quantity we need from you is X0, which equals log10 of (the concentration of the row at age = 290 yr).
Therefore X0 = 1.45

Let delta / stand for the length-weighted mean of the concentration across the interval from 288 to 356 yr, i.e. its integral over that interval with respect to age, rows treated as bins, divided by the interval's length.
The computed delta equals 27.6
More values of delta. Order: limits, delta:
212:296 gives 27.0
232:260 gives 26.3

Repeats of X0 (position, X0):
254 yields 1.42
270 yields 1.44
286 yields 1.46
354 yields 1.43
